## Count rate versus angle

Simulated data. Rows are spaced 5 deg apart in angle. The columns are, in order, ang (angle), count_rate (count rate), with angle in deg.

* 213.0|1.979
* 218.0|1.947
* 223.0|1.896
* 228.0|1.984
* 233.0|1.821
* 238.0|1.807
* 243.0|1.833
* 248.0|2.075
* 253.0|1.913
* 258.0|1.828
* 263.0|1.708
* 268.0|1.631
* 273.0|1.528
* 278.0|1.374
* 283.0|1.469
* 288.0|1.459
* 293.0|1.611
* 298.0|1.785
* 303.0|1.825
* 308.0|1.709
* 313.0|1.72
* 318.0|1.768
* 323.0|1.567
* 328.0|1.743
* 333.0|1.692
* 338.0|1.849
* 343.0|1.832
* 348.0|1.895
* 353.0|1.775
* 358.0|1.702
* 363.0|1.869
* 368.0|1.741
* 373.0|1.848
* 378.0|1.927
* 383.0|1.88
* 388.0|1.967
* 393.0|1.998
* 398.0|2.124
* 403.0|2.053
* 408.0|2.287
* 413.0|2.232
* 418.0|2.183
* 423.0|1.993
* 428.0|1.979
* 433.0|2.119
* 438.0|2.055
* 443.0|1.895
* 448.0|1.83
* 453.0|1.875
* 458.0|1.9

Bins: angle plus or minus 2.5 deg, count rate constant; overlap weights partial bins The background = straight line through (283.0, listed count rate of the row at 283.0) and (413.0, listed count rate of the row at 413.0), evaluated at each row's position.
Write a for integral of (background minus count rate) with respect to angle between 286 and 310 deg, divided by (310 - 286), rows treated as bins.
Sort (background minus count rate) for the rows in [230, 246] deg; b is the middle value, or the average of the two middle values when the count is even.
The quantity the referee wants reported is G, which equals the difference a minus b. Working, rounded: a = -0.1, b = -0.6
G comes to 0.48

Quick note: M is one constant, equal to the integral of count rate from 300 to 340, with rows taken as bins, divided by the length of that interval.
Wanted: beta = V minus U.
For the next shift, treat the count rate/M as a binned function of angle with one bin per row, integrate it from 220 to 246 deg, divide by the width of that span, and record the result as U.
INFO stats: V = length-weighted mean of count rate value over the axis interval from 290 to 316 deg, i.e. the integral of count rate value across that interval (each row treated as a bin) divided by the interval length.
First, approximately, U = 1.08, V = 1.73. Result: 0.64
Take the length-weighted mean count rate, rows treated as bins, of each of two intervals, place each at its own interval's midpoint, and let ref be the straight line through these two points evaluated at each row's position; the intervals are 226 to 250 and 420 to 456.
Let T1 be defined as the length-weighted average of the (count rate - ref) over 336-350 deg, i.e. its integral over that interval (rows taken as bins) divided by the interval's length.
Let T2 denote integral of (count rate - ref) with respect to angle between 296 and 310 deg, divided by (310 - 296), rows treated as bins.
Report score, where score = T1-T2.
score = 0.1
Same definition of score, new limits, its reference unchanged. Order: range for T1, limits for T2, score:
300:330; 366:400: -0.2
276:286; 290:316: -0.3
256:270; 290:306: 0.0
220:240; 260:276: 0.3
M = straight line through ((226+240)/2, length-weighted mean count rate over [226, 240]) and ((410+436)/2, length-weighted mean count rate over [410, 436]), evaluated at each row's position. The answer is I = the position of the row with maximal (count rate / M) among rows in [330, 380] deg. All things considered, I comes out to 348.0 deg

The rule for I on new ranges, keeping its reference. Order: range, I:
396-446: 408.0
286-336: 303.0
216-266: 248.0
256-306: 258.0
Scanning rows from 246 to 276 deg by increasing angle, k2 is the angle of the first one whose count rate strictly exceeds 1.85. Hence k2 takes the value 248.0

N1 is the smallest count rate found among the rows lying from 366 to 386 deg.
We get 1.741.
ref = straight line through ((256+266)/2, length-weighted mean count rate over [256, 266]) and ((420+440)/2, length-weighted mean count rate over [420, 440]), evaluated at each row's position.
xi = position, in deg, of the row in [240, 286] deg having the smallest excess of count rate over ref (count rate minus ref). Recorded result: 278.0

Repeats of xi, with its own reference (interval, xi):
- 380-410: 383.0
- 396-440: 428.0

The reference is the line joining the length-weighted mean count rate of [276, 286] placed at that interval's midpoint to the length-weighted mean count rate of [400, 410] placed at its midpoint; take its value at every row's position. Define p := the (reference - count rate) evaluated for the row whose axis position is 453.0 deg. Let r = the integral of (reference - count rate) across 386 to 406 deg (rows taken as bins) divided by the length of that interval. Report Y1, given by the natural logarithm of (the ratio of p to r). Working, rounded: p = 0.57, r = 0.06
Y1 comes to 2.2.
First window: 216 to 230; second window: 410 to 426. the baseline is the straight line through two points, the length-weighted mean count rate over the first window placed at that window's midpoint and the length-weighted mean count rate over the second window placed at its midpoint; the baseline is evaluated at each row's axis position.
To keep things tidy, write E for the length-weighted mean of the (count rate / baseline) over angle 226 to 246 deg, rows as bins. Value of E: 0.95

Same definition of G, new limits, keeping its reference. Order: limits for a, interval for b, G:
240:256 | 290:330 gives -0.58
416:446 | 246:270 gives 0.81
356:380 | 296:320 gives 0.24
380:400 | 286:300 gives 0.19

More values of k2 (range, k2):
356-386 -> 363.0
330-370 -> 348.0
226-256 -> 228.0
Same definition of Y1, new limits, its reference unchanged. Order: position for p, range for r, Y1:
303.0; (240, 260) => -0.9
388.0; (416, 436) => -0.9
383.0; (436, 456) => -1.2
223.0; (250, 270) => 0.5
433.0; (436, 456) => -0.9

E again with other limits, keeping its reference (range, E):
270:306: 0.79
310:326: 0.83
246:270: 0.93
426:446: 0.93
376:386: 0.91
